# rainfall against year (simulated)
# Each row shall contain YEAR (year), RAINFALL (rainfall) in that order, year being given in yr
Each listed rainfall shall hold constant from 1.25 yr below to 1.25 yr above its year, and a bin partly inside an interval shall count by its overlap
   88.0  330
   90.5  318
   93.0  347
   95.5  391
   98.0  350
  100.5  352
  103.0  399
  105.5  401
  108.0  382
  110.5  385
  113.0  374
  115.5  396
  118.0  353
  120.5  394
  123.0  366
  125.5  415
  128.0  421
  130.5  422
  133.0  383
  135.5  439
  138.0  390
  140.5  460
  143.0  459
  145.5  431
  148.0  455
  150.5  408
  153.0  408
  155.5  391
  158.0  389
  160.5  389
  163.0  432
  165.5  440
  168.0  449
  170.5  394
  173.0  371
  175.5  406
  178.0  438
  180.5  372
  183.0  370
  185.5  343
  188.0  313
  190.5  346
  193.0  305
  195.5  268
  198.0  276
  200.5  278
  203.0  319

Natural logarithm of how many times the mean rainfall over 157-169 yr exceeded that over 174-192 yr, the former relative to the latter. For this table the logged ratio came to 0.13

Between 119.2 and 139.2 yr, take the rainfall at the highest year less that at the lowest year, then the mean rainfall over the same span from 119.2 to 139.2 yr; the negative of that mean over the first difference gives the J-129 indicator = 101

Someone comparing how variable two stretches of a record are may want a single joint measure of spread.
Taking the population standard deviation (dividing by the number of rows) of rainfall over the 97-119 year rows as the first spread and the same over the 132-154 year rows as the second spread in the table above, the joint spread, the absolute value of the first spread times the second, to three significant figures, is 549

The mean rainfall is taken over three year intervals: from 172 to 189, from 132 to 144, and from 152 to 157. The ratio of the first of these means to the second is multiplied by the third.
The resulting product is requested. 350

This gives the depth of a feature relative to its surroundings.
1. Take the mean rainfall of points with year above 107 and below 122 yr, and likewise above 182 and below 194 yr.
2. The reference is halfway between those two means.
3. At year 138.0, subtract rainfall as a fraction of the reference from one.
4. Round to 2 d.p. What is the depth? -0.09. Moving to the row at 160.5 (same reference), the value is -0.09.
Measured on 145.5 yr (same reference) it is -0.20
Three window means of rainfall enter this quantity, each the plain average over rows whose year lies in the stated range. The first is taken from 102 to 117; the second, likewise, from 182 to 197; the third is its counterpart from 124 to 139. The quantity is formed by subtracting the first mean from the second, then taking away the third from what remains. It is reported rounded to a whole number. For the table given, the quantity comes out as -477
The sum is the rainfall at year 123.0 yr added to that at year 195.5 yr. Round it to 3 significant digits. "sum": 634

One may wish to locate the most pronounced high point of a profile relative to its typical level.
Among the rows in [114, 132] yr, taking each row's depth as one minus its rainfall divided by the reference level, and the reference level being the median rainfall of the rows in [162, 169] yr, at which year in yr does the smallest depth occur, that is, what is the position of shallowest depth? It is 130.5 yr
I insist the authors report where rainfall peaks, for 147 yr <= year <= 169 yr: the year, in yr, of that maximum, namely 148.0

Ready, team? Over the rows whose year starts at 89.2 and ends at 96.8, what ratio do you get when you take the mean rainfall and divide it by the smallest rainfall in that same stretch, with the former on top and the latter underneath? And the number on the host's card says 1.11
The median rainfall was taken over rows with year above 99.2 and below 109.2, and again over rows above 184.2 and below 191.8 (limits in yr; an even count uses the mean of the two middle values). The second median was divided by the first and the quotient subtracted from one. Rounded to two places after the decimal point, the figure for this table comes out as 0.12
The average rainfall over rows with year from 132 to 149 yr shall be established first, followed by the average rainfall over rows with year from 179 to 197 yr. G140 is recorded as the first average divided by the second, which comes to 1.30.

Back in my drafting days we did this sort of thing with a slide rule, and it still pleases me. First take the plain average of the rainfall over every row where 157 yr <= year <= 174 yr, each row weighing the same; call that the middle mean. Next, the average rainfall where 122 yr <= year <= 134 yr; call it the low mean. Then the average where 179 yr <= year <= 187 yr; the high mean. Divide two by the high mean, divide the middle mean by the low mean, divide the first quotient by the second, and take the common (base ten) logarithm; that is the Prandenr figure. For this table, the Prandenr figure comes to -2.27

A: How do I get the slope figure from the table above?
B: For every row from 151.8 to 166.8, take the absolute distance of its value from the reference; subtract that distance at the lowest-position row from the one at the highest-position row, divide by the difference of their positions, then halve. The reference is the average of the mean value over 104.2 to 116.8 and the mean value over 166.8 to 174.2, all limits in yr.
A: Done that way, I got 1.3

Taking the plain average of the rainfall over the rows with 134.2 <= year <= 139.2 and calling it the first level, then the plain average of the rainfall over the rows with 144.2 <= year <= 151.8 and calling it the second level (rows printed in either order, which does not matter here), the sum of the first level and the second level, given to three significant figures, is 846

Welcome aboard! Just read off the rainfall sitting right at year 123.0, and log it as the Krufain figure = 366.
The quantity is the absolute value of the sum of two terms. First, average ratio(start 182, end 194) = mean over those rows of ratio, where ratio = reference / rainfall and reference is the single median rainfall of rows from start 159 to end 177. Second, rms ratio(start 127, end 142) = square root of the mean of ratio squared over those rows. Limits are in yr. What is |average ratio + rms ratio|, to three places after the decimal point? 2.191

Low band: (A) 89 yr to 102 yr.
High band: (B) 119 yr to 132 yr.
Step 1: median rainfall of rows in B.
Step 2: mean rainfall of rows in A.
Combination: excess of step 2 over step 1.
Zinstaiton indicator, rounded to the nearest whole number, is -63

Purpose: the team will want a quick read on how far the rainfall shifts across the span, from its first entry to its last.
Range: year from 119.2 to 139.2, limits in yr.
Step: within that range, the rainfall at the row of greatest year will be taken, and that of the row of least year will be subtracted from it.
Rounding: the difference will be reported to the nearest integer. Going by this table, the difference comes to -4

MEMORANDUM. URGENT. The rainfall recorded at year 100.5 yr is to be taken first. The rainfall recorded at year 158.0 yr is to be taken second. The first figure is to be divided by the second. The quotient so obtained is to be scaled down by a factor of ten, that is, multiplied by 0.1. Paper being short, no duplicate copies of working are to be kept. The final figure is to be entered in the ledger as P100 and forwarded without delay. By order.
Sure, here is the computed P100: 0.090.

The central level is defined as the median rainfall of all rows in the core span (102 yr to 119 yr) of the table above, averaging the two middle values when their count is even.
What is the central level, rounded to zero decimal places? 385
